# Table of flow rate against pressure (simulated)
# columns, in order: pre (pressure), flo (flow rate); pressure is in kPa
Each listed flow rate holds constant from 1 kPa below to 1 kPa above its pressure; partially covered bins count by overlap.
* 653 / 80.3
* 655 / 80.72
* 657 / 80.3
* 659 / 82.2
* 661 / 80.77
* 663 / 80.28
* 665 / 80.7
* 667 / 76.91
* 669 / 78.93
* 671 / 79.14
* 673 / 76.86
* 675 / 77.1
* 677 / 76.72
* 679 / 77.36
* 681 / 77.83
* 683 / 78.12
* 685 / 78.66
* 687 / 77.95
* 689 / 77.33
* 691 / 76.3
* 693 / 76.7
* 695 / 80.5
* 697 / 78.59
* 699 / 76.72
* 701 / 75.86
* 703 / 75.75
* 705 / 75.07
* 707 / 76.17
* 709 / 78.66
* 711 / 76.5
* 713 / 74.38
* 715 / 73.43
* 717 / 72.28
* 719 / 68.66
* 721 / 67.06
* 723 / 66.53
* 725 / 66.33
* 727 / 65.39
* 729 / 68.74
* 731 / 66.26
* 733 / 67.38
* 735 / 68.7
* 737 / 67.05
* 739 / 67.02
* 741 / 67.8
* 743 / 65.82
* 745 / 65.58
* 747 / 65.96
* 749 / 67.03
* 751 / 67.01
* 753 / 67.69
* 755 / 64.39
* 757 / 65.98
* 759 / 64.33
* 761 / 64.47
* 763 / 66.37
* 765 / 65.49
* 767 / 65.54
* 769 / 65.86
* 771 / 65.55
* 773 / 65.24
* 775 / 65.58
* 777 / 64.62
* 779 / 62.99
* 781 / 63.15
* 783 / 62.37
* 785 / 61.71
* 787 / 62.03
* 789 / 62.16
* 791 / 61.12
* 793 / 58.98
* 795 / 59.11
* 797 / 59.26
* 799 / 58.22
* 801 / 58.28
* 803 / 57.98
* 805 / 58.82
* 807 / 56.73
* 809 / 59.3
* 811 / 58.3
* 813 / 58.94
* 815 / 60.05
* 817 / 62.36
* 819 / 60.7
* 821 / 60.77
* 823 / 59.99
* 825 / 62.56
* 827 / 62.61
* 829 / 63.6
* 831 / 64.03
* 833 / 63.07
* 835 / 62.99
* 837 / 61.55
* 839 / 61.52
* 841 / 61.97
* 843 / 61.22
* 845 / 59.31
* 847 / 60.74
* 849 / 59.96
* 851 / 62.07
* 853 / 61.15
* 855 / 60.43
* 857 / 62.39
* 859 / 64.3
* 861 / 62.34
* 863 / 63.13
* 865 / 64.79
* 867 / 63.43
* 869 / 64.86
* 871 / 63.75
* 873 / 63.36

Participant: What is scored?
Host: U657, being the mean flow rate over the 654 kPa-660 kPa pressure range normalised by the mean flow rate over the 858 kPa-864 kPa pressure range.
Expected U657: 1.28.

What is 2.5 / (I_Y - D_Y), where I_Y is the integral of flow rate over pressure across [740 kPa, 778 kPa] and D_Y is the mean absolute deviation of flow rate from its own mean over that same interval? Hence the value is 0.0010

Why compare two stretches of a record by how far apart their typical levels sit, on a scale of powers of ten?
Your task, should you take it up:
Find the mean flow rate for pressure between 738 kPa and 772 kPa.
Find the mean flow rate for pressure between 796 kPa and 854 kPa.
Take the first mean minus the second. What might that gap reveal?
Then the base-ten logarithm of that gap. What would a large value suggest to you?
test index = 0.73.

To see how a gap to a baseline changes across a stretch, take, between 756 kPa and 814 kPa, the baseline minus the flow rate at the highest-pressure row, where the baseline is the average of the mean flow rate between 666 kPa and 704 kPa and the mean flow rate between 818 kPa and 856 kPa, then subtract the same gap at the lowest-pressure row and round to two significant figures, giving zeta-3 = 7.0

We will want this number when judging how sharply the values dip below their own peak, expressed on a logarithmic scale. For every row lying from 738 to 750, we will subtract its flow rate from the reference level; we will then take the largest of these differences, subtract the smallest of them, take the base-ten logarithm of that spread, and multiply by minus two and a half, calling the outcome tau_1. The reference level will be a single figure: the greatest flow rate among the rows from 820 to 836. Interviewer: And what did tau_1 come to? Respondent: -0.9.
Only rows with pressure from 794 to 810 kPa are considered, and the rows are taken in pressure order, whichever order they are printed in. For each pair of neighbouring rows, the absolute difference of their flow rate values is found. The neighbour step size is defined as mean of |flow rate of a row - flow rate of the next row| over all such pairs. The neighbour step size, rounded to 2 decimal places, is 1.01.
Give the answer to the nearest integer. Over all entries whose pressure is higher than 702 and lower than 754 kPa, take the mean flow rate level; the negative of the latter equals -70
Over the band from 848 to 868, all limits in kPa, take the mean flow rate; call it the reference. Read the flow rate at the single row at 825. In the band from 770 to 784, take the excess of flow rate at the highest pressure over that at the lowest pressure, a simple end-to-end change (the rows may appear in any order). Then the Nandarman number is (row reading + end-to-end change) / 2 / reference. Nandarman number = 0.476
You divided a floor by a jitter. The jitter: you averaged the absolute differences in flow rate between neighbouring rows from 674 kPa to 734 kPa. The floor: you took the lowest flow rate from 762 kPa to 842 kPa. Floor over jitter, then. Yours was 43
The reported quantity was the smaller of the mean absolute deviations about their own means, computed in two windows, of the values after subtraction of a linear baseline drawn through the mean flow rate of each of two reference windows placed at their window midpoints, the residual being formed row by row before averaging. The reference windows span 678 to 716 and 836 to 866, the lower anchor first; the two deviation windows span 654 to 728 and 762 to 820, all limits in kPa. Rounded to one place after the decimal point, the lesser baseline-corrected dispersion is 1.5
